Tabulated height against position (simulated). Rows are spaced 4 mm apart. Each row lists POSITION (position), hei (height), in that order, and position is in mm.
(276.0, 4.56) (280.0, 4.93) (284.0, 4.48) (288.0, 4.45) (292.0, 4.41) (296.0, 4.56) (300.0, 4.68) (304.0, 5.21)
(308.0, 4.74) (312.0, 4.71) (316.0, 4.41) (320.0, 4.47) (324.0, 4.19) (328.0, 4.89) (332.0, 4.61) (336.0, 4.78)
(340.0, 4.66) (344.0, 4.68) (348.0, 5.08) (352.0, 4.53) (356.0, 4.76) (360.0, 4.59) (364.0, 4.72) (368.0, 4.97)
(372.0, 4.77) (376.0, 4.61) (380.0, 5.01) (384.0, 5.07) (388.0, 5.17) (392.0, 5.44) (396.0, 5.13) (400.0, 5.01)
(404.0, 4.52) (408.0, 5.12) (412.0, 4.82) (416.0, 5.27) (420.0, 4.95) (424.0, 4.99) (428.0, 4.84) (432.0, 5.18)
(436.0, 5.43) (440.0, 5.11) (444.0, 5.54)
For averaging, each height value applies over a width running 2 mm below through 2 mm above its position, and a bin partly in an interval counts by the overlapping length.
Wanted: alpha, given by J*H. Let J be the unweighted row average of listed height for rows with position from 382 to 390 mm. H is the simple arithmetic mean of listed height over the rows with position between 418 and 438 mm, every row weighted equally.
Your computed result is 26.0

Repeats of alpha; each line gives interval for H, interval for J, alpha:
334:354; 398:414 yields 23.1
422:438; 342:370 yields 24.3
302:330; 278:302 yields 21.4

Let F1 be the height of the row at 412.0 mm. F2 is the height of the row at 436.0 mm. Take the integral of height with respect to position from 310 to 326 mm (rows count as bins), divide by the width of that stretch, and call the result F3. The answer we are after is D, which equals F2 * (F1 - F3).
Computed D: 2.0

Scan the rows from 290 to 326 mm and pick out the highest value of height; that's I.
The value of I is 5.21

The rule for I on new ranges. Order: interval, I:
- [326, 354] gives 5.08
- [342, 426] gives 5.44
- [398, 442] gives 5.43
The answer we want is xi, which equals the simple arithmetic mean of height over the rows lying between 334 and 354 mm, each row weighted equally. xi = 4.75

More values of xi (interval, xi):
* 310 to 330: 4.53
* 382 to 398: 5.20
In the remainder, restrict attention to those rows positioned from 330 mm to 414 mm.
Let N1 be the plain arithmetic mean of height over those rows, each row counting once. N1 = 4.9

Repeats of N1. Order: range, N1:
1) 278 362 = 4.7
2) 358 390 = 4.9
